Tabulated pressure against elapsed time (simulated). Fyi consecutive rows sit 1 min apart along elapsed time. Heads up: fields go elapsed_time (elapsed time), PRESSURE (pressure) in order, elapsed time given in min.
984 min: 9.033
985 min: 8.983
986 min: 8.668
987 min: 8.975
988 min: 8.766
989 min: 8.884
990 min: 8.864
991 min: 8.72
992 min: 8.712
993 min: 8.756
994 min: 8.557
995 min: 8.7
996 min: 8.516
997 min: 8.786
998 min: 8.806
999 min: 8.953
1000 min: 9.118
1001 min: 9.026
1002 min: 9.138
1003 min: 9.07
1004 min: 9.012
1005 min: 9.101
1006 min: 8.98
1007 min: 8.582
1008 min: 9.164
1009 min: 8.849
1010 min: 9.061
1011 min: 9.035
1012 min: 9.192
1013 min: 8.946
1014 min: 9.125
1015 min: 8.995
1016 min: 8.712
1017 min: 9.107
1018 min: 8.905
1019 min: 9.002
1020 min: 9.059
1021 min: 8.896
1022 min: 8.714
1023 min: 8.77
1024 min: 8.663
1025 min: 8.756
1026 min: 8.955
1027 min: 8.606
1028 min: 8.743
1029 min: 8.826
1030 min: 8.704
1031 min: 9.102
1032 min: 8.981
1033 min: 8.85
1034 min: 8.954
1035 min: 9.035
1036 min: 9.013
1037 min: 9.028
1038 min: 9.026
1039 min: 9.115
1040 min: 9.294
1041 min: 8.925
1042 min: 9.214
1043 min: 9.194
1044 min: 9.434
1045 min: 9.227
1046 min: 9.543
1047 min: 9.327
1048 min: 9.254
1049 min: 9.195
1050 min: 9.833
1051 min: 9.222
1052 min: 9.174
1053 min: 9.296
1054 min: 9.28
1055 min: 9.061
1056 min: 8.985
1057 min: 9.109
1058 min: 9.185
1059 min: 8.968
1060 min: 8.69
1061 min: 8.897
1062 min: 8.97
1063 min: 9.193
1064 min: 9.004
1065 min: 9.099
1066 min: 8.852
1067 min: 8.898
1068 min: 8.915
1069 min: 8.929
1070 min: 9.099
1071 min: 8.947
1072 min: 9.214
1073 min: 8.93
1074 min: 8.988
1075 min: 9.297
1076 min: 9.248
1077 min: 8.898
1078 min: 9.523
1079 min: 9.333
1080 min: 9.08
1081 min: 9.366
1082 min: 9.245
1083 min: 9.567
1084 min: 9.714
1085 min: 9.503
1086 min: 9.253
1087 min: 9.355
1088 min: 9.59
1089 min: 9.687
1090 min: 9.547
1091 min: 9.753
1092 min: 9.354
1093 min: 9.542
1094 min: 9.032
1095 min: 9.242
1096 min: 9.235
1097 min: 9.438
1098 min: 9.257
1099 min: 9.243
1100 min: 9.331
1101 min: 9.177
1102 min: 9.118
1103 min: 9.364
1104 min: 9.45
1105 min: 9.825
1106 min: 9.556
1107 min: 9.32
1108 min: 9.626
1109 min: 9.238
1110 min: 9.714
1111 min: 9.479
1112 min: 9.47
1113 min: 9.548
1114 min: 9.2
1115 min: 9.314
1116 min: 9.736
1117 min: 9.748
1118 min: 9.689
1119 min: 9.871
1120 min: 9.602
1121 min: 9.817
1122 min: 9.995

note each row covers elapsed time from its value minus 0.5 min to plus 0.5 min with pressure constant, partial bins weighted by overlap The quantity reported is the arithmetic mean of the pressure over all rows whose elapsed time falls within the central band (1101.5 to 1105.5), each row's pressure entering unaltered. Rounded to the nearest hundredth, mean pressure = 9.44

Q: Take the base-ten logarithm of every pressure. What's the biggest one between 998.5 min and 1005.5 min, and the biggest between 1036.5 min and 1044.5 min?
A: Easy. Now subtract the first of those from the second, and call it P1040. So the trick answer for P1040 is 0.014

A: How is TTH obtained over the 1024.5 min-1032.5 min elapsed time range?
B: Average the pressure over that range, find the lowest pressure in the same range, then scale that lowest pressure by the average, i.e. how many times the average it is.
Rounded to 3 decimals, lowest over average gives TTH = 0.974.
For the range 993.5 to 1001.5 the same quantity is 0.967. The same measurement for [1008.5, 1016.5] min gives 0.969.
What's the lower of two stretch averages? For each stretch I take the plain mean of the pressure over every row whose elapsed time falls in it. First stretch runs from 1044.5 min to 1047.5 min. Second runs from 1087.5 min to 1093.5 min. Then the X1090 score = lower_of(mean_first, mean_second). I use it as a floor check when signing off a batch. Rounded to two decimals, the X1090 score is 9.37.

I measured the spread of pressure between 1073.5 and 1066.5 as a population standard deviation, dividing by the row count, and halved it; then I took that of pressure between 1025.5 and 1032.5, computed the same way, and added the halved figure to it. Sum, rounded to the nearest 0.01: 0.22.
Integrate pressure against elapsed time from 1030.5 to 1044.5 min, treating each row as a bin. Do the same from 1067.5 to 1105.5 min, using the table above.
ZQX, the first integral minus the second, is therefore -226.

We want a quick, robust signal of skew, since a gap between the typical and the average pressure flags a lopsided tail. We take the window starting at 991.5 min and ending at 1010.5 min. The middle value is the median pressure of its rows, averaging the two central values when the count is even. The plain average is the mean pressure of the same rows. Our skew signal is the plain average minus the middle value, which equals -0.06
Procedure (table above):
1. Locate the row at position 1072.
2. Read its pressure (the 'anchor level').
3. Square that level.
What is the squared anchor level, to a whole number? 85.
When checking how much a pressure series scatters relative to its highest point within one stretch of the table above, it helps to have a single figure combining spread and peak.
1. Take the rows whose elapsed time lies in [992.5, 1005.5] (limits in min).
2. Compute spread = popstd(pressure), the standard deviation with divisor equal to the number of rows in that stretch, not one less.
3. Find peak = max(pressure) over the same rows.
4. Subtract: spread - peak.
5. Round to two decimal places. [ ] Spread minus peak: -8.93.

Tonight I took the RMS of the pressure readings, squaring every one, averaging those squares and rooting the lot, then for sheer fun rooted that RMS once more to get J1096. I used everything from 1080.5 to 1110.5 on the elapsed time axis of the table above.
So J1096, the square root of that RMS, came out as 3.07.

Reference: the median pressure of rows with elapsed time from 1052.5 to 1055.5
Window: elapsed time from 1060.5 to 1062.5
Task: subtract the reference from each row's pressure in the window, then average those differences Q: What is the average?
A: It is -0.35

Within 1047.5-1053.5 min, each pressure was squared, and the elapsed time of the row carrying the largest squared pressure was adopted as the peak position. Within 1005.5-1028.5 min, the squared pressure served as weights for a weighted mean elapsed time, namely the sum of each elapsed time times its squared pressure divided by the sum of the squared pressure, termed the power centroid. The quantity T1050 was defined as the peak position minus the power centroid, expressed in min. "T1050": 33.1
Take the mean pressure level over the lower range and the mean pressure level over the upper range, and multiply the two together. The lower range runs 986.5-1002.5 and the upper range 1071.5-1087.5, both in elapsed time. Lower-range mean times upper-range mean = 82.0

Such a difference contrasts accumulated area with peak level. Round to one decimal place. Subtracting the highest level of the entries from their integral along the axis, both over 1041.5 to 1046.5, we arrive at 37.1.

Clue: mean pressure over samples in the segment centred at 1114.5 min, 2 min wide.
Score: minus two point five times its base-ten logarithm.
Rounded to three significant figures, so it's -2.42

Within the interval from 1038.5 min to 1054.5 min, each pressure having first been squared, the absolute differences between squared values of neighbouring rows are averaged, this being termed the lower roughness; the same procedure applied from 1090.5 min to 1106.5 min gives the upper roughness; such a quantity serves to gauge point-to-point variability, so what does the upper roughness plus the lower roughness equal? 8.0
